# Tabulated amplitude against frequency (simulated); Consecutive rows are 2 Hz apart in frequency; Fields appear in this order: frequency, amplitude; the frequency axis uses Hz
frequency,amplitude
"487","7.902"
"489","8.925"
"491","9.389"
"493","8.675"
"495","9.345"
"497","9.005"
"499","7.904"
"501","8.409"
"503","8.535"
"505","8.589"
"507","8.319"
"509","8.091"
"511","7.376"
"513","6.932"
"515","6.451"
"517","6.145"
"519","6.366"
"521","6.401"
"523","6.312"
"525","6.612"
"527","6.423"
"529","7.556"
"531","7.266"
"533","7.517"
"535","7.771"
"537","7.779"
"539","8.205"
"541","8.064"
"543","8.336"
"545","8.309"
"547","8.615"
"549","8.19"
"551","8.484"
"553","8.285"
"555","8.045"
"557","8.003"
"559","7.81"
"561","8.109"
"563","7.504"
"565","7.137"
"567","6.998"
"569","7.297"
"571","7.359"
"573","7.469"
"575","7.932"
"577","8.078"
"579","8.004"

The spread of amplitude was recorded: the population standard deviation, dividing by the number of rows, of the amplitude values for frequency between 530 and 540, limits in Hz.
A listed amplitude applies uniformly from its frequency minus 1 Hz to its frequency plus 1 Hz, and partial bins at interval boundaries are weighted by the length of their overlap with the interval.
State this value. 0.31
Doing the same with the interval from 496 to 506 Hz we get 0.35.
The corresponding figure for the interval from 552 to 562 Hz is 0.15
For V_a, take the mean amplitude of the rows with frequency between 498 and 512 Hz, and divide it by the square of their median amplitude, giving 0.118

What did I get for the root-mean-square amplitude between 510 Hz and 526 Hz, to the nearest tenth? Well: 6.6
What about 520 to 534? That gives 6.9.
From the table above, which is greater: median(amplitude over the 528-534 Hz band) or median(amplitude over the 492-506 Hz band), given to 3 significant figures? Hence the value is 8.59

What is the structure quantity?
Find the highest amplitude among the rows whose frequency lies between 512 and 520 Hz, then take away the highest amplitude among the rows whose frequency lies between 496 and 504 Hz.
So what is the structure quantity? -2.1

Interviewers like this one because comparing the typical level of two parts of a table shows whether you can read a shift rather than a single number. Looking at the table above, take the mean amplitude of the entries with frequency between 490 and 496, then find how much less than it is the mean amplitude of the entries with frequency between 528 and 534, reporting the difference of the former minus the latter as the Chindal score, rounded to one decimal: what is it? 1.7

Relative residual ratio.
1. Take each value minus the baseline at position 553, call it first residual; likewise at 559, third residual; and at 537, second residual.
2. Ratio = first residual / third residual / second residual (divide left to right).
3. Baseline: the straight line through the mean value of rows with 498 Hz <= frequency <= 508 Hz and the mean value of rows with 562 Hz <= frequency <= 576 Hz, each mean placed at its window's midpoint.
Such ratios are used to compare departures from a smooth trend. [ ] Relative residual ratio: -32.1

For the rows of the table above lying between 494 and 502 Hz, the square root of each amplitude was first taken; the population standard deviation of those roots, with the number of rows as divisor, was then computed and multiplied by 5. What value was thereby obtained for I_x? 0.47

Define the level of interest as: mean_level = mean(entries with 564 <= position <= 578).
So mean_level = 7.5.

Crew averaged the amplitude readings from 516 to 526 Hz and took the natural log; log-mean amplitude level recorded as 1.85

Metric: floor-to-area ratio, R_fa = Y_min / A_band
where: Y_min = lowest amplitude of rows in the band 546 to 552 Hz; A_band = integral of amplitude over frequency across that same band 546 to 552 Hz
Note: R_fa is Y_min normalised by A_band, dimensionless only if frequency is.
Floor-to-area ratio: 0.1619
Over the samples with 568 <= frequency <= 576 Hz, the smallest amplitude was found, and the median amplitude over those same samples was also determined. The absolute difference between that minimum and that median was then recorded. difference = 0.1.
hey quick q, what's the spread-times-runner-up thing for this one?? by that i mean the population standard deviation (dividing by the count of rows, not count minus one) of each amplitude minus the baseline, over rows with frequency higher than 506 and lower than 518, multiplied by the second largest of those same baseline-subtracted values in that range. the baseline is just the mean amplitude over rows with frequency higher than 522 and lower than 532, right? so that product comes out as 1.00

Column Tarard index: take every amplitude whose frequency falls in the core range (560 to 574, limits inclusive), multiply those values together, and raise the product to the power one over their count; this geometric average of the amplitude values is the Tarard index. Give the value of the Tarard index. 7.4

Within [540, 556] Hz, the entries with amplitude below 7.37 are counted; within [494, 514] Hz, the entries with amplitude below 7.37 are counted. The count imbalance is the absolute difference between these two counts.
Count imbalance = 1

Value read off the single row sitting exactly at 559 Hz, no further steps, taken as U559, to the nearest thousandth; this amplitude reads 7.810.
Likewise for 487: 7.902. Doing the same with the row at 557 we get 8.003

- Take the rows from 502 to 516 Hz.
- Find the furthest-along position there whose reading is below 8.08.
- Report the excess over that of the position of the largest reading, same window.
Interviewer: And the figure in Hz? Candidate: -10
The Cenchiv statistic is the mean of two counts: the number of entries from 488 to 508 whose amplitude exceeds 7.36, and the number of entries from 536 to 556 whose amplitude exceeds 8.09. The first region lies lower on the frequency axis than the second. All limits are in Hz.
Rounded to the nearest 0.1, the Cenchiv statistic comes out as 8.5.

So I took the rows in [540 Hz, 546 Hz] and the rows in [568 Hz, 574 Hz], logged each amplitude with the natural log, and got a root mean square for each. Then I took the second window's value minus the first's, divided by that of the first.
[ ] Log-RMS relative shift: -0.052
